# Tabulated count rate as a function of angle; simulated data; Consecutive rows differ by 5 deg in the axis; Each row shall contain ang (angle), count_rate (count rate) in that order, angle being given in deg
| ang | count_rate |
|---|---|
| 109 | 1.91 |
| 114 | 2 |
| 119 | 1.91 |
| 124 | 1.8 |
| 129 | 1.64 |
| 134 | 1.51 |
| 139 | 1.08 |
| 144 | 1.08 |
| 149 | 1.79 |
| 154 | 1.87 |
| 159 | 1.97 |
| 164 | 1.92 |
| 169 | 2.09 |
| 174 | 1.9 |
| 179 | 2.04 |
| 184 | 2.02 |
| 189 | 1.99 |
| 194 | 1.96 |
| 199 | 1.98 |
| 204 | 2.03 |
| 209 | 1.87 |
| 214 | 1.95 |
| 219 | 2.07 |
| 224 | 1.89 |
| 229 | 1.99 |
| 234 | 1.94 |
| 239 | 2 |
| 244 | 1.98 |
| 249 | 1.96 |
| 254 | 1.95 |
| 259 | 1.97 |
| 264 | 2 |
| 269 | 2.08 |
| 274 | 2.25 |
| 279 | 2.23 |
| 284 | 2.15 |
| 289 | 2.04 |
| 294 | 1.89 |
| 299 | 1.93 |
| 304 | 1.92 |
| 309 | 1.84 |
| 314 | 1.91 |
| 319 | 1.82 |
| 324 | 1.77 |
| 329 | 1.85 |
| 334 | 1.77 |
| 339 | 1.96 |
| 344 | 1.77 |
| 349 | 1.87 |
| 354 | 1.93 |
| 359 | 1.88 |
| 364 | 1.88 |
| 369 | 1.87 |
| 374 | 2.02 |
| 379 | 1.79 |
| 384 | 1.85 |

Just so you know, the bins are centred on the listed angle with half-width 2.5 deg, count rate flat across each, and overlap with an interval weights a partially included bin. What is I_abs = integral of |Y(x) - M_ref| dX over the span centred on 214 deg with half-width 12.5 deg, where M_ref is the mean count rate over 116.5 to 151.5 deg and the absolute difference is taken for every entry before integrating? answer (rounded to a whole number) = 10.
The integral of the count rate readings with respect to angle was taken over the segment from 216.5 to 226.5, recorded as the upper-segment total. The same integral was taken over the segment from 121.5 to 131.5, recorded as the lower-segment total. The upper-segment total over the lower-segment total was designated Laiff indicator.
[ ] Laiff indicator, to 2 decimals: 1.15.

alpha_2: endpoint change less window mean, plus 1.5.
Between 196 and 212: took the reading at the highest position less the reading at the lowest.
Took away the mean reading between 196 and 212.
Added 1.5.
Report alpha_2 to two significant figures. -0.57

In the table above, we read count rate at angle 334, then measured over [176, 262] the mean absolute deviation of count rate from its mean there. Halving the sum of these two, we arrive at 0.90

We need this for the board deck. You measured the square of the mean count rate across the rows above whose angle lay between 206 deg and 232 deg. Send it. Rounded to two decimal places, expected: 3.82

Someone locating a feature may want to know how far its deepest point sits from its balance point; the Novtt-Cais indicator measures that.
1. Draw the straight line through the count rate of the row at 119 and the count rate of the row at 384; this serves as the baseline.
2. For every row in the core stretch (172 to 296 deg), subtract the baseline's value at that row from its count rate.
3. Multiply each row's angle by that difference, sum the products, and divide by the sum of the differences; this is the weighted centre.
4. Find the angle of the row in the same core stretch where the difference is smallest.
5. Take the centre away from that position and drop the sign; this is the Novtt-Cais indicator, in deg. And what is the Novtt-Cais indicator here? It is 38.2 deg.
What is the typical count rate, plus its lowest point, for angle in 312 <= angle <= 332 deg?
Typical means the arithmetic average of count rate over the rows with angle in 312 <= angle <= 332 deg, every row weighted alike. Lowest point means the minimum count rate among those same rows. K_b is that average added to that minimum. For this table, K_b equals 3.6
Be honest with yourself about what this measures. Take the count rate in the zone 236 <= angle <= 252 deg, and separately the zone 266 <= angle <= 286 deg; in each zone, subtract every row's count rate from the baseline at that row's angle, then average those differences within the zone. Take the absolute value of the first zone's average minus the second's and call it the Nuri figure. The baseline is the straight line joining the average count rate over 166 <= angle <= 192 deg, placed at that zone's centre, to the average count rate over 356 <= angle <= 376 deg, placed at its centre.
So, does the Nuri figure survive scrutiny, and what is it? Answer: 0.21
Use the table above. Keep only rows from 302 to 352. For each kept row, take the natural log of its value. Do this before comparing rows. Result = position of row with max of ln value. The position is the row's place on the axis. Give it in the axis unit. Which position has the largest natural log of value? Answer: 339 deg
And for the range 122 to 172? 169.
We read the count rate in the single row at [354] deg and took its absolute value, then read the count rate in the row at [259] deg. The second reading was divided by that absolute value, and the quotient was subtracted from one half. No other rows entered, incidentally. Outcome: -0.521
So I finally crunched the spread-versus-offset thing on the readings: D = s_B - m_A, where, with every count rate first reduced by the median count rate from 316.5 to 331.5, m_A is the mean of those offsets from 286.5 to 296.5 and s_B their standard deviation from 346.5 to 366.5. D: -0.12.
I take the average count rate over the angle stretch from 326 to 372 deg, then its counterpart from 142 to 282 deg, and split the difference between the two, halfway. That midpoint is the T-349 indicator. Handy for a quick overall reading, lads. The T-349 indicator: 1.91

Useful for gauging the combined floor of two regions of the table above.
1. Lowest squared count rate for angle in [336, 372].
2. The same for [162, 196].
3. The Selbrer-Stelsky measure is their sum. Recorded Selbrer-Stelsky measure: 6.7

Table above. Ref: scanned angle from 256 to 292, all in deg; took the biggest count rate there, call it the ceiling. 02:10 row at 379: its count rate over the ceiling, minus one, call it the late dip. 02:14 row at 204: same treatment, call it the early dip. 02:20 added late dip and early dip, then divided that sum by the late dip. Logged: 1.48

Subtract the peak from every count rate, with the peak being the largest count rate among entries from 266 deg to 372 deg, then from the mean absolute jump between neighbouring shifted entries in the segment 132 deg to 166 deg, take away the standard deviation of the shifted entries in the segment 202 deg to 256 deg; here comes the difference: 0.17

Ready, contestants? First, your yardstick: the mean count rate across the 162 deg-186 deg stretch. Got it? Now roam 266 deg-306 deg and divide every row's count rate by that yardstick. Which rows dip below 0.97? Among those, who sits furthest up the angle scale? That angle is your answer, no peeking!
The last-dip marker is 304 deg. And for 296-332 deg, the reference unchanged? 329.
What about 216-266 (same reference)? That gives 224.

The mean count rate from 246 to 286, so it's 2.07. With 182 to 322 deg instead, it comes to 1.99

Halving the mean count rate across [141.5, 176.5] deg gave 0.90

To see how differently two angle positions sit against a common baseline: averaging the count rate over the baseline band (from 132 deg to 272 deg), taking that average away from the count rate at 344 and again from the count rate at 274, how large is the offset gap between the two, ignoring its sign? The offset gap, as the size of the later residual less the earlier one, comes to 0.48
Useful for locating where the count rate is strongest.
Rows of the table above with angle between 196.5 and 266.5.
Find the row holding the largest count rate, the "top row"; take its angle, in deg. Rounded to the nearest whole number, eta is 219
